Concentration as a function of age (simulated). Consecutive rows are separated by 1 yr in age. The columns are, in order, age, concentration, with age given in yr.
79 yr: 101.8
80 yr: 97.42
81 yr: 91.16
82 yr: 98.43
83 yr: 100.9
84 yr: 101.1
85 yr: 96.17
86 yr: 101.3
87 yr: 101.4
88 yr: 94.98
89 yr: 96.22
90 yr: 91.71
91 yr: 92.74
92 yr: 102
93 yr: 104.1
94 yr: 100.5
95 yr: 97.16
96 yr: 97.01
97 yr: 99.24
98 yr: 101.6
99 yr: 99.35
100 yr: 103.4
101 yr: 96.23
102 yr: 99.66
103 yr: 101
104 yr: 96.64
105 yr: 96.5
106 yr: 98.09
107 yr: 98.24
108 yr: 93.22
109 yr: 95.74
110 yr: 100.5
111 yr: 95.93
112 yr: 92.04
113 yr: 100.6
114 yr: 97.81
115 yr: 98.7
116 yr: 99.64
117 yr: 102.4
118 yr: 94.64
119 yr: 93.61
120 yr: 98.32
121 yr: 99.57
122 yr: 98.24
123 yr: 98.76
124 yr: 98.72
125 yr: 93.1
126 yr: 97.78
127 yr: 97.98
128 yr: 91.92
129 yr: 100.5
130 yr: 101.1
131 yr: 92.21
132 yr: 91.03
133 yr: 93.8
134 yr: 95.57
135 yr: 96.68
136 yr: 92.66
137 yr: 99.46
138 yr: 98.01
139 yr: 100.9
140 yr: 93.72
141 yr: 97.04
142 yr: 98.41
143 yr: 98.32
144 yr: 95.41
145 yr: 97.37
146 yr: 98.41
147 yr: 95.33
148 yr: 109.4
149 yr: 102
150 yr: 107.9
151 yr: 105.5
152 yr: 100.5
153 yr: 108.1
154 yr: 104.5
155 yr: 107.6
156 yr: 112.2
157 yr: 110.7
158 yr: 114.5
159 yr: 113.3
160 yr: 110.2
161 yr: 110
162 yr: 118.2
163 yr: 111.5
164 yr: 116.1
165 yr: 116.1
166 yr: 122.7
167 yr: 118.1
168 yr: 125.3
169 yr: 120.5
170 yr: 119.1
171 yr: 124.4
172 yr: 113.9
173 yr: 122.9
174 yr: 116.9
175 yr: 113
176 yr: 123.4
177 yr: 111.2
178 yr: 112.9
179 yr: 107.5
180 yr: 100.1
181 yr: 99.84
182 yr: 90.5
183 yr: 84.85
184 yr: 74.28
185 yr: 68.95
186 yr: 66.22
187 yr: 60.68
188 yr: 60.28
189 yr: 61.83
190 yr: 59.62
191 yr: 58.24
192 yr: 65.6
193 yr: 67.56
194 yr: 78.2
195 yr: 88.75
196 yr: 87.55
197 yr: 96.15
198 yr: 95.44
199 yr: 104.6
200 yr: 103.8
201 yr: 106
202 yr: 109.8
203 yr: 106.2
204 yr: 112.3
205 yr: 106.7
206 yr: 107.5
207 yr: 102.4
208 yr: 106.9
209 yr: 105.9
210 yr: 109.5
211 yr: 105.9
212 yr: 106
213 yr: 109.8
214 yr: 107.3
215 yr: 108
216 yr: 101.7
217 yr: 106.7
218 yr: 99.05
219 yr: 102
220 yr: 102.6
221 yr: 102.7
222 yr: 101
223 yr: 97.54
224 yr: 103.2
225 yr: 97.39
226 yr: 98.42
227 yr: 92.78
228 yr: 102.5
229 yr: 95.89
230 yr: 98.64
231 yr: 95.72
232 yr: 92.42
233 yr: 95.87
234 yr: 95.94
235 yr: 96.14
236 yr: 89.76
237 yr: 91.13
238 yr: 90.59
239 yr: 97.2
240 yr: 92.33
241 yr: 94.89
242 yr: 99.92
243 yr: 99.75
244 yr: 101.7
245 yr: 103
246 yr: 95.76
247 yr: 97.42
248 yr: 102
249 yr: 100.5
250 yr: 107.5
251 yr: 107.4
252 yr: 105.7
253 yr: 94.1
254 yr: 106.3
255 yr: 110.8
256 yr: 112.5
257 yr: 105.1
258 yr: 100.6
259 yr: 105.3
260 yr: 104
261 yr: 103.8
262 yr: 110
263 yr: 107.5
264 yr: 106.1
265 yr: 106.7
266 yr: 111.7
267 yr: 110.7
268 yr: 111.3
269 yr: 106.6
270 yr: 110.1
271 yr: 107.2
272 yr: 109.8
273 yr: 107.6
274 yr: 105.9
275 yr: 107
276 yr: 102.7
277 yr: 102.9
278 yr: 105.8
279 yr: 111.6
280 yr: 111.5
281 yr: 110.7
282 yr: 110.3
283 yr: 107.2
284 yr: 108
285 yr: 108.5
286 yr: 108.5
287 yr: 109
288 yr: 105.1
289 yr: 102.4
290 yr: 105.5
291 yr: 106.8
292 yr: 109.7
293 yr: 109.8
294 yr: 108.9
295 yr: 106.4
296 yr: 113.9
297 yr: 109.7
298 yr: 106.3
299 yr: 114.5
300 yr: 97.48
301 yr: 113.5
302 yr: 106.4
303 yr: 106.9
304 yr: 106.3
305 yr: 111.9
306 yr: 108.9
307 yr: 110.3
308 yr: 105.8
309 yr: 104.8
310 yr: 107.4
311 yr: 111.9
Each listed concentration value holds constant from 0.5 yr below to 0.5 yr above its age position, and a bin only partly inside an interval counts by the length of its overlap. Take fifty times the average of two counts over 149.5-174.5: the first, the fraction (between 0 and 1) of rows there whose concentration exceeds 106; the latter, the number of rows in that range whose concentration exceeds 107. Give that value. 572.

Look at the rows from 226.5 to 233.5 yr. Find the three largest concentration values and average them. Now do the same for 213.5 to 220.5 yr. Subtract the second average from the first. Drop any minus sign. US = 8.3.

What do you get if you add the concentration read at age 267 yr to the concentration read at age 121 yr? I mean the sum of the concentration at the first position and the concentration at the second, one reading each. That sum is 210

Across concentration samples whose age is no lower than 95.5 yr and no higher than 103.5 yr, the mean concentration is 99.7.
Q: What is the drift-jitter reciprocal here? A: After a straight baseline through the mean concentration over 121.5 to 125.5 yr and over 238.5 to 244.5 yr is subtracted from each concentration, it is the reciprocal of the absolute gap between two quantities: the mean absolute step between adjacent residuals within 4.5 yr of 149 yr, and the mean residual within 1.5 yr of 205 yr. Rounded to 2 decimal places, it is 0.18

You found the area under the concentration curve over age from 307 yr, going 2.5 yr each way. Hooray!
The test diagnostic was 542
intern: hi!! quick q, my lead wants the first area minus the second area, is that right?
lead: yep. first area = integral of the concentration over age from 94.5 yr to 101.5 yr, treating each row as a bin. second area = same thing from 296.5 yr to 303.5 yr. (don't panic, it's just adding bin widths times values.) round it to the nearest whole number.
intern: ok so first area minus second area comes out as -61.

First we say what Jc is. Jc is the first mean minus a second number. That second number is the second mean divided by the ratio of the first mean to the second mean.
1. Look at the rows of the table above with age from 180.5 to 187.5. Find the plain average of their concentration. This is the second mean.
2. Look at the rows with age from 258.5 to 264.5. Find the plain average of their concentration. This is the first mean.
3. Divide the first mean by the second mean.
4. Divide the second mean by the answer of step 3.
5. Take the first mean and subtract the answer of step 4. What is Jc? 49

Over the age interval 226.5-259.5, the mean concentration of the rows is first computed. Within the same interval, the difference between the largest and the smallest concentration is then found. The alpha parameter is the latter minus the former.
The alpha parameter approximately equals -77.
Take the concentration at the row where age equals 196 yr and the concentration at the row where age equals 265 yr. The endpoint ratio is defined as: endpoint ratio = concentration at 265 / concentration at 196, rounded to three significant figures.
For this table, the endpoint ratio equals 1.22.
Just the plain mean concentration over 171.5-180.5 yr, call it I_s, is 114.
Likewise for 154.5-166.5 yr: 114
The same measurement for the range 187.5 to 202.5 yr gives 83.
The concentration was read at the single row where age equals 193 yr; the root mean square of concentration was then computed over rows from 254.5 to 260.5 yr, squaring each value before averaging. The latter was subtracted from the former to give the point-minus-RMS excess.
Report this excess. -38.9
